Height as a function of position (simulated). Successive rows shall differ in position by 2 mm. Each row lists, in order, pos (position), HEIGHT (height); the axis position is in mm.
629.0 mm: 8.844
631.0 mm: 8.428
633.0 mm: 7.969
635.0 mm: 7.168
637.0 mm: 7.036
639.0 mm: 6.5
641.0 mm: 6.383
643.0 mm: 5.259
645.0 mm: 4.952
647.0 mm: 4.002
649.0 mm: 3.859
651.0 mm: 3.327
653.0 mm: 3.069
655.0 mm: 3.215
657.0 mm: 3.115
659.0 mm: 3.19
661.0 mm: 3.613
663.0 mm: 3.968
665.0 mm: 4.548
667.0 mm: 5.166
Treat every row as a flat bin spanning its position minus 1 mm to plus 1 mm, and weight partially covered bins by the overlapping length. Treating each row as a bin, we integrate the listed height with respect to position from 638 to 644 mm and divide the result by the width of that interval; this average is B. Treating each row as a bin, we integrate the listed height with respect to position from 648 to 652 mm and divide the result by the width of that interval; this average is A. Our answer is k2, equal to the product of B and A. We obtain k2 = 22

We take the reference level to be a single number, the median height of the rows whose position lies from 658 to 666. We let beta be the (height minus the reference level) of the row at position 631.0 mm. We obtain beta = 4.6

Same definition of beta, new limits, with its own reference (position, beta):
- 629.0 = 5.1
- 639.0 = 2.7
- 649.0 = 0.1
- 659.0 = -0.6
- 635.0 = 3.4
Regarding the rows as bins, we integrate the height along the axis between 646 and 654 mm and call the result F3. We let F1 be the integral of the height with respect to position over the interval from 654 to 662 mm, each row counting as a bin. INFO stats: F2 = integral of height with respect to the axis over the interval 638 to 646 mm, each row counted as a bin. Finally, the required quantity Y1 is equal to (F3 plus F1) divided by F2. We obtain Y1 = 1.2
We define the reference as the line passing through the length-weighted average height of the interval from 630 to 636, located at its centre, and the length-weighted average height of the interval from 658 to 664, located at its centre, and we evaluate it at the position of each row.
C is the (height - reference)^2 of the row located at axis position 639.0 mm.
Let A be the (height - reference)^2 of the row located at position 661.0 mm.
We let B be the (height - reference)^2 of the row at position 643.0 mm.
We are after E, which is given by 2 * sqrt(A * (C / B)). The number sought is 0.0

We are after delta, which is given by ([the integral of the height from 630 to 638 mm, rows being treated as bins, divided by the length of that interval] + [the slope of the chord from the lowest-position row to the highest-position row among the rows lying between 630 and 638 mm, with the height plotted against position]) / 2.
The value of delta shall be 3.7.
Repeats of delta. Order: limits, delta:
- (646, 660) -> 1.7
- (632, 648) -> 2.9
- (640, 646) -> 2.6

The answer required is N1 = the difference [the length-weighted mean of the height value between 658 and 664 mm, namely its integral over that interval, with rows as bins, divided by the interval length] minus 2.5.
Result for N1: 1.1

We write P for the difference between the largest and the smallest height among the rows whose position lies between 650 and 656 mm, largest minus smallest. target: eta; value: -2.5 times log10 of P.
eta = 1.5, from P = 0.3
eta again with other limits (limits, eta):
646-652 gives 0.4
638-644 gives -0.2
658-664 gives 0.3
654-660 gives 2.5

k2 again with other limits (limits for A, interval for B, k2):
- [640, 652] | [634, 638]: 33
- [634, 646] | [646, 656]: 22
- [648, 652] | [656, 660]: 11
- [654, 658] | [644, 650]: 14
